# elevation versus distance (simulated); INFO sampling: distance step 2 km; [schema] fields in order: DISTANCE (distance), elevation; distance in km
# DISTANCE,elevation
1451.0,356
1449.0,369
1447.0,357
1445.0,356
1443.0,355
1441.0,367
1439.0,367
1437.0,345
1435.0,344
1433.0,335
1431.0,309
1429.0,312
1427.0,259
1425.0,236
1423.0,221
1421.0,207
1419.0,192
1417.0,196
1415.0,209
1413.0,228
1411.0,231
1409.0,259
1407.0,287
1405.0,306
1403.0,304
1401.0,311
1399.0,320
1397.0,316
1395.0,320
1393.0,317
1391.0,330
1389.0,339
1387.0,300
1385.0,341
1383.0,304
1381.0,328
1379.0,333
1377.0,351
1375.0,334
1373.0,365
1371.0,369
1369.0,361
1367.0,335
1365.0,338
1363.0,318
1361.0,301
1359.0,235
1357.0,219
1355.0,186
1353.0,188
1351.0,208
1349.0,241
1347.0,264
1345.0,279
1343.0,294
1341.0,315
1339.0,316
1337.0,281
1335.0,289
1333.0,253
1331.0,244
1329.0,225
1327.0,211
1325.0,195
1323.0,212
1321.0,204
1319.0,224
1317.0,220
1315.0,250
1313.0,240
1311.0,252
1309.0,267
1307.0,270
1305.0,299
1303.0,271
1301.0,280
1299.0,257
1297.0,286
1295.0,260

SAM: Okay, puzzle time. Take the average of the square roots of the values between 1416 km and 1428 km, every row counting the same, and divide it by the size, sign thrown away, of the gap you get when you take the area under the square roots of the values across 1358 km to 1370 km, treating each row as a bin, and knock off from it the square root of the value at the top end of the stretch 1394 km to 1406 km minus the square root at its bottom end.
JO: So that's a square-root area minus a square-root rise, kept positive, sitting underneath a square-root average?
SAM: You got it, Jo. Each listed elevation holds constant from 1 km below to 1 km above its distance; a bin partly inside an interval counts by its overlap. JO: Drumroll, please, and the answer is 0.069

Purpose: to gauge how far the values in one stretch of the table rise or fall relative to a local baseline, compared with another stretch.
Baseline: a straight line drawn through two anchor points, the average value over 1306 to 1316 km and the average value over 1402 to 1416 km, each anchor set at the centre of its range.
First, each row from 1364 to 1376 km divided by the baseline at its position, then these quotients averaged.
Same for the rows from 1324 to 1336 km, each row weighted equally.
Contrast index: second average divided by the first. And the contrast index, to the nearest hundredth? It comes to 0.68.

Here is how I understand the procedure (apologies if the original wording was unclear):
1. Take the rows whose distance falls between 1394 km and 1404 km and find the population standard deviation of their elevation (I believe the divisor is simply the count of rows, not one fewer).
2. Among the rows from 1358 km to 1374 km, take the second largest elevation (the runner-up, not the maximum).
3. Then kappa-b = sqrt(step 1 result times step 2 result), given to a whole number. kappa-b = 47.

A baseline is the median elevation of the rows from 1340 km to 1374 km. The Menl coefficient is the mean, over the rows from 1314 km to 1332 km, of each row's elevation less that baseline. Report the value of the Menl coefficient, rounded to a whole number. -73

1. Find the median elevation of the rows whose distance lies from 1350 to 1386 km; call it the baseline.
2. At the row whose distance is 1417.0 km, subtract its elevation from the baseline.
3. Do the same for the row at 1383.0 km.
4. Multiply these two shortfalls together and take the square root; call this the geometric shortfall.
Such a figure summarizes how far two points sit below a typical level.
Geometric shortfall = 60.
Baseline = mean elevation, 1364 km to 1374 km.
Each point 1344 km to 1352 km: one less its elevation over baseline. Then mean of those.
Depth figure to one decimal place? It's 0.3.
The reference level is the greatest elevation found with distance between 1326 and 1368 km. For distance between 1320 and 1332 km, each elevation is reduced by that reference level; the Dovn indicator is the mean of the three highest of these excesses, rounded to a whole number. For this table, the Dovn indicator -111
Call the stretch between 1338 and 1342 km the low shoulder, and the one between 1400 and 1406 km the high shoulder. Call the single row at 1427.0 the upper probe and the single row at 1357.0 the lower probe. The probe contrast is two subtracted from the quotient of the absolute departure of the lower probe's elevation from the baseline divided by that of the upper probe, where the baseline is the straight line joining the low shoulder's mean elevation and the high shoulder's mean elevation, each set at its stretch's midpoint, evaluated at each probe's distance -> 0.1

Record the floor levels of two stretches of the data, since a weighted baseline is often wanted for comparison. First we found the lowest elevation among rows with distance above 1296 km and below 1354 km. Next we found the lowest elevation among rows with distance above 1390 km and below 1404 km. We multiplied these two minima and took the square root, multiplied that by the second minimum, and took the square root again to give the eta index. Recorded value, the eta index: 270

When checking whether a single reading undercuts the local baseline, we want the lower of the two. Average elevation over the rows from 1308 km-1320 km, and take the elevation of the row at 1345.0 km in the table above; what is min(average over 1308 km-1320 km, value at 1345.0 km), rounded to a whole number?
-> 242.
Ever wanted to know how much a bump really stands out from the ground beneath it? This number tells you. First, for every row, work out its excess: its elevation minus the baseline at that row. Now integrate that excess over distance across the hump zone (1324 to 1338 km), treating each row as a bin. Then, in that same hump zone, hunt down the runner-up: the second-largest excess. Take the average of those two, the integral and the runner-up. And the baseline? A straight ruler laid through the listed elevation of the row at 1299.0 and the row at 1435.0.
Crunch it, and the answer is -244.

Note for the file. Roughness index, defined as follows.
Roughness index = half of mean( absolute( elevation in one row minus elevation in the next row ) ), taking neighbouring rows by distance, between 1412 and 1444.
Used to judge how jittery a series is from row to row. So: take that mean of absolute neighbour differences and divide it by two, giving 7.6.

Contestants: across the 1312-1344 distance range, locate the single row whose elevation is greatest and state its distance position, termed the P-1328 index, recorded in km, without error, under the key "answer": 1339.0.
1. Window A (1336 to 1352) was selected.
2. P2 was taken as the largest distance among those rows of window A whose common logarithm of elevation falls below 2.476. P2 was 1351.0 km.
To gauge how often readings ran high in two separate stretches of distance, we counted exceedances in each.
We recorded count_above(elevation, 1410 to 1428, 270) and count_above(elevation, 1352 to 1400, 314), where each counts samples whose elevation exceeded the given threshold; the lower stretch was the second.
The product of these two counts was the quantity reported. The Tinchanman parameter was 0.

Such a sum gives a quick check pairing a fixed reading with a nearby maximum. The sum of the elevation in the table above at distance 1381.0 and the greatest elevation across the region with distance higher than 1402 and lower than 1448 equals 695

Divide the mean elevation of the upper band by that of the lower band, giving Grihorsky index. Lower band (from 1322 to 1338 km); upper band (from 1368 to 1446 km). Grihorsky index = 1.27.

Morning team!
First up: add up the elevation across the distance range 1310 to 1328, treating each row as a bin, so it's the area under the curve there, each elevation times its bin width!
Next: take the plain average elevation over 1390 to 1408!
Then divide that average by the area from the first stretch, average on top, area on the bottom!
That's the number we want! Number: 0.078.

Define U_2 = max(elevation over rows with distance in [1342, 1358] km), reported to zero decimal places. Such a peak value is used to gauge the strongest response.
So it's 294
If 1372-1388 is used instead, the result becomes 365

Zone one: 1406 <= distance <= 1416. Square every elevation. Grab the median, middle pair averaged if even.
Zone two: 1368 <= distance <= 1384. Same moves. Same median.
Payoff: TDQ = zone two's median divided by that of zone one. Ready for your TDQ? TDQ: 2.2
